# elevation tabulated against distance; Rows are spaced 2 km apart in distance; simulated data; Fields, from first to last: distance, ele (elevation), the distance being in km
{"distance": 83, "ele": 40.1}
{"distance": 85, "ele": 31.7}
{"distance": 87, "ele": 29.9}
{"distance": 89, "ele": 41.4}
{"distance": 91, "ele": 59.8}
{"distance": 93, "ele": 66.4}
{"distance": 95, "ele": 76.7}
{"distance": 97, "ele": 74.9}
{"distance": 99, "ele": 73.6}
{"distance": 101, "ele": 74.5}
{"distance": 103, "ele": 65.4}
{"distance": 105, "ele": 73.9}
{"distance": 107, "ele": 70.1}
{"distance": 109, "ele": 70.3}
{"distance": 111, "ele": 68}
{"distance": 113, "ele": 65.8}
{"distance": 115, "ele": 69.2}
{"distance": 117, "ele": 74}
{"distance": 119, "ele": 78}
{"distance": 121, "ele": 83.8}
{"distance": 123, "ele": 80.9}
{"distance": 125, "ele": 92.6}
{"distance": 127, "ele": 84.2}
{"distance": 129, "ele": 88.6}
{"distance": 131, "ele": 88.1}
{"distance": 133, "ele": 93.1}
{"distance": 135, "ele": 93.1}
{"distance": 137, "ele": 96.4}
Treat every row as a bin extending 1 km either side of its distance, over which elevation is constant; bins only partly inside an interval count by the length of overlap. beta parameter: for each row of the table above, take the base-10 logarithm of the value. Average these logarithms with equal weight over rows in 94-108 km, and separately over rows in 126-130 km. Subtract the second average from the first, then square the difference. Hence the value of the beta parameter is 0.0057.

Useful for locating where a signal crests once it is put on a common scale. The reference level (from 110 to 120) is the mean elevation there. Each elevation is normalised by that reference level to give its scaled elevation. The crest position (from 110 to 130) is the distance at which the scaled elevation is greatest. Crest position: 125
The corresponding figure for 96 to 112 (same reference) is 97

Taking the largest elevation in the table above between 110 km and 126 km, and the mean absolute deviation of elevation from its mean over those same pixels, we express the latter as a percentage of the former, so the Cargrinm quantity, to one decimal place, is 7.9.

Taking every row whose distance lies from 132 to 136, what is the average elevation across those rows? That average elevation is 93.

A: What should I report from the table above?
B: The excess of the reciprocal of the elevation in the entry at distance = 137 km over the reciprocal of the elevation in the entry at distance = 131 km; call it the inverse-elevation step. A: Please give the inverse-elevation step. -0.001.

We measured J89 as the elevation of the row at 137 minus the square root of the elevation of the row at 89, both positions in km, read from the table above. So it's 90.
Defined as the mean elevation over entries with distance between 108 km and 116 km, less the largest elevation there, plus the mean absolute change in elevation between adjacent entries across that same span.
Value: 1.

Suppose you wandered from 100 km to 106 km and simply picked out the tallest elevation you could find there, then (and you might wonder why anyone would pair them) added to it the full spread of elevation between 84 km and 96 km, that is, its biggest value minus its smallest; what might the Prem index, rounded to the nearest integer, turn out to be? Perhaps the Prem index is 121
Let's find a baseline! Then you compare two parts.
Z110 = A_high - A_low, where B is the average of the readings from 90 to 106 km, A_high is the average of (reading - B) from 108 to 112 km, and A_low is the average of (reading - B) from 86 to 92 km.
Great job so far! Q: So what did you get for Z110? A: 25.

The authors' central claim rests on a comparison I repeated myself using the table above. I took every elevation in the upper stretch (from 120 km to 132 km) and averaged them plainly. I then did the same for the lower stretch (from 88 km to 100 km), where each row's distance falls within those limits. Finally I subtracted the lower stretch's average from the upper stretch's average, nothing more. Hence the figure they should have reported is 21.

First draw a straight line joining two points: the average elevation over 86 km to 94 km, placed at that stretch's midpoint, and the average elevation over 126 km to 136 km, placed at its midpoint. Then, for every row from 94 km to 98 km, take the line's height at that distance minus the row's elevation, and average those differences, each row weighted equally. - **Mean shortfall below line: -21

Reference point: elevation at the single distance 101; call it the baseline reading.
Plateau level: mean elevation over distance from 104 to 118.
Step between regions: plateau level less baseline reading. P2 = -4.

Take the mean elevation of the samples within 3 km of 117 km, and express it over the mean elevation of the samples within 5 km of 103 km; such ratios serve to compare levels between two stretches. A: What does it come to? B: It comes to 1.03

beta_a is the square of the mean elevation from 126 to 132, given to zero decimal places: 7563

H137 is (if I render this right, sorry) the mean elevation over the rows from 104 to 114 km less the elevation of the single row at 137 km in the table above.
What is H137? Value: -27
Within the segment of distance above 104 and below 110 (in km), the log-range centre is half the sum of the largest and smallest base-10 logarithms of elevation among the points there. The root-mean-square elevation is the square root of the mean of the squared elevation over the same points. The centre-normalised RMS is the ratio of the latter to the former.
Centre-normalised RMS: 38.5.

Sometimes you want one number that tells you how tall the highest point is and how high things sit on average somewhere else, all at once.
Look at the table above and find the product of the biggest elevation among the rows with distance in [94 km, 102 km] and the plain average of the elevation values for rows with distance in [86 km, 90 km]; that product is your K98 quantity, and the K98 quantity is 2734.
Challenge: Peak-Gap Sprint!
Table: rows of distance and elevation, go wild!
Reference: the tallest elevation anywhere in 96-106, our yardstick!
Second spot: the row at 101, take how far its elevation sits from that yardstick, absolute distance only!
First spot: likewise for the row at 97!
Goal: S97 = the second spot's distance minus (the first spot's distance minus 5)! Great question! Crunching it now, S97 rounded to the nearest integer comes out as 5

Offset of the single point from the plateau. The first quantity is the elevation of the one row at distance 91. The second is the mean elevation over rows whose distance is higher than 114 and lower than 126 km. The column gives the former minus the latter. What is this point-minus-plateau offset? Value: -20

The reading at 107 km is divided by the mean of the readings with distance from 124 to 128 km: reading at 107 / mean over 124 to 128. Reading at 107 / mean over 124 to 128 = 0.793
